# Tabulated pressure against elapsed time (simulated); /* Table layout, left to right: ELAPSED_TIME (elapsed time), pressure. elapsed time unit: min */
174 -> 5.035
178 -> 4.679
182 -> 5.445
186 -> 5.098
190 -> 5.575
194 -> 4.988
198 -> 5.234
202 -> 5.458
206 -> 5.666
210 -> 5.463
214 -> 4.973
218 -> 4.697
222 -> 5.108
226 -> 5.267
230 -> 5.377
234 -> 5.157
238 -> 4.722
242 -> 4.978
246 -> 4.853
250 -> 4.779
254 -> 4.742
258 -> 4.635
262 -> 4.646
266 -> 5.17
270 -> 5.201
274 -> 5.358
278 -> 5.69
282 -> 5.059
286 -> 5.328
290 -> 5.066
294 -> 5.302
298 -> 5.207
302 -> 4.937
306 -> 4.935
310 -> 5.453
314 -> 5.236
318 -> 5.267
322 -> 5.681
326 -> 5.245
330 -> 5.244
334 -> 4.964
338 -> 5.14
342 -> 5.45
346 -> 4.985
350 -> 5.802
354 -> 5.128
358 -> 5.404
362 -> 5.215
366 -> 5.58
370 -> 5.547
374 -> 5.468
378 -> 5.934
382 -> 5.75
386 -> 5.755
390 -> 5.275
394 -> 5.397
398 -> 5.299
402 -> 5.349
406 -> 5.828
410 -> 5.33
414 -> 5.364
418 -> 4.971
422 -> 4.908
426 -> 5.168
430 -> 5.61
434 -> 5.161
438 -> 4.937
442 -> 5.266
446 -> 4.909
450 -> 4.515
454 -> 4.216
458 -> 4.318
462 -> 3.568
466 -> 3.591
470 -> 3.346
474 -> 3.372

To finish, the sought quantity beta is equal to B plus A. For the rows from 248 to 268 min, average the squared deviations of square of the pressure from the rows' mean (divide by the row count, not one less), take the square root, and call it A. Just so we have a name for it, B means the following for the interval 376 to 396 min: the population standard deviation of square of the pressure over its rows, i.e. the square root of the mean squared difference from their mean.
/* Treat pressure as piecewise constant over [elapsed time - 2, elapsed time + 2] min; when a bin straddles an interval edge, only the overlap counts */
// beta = 4.67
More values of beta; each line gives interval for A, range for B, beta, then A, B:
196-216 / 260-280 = 6.00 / 2.5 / 3.5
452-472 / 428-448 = 5.66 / 3.0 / 2.7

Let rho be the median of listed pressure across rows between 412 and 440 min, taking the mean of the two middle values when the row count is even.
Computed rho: 5.16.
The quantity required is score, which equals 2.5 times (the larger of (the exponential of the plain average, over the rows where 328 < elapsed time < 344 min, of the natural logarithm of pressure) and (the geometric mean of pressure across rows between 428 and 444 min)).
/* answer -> 13.1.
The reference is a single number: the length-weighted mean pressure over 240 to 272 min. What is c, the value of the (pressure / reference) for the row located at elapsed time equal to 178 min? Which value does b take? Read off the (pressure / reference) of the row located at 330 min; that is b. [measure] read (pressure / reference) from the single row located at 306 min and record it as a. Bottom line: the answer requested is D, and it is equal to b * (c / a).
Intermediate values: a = 1.012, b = 1.08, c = 0.96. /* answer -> 1.02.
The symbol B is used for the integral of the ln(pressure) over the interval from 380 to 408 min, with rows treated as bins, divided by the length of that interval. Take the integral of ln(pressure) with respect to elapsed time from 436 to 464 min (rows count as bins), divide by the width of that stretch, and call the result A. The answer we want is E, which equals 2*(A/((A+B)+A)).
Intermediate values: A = 1.50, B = 1.71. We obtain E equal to 0.638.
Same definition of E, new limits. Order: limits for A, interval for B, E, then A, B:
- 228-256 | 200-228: 0.659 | 1.60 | 1.65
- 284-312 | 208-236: 0.667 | 1.64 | 1.64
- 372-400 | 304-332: 0.673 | 1.71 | 1.67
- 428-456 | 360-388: 0.649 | 1.59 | 1.72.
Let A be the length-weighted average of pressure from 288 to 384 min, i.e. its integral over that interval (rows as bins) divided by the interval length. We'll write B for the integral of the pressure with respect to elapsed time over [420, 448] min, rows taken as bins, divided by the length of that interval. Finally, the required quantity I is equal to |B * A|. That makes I 27.4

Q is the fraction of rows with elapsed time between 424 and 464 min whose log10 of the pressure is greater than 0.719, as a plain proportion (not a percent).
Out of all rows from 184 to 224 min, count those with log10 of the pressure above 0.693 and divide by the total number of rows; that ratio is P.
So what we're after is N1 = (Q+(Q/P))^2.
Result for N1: 0.18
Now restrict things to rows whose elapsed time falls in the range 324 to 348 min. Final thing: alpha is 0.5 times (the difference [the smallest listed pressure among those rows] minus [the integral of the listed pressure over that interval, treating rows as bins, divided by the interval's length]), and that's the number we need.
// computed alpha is -0.10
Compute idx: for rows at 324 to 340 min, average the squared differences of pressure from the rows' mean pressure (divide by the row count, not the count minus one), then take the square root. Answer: 0.11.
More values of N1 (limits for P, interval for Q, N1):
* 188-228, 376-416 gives 4.46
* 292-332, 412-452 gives 0.36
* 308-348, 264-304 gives 0.64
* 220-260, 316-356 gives 3.24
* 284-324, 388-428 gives 1.96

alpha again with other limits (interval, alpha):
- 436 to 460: -0.24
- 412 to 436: -0.14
